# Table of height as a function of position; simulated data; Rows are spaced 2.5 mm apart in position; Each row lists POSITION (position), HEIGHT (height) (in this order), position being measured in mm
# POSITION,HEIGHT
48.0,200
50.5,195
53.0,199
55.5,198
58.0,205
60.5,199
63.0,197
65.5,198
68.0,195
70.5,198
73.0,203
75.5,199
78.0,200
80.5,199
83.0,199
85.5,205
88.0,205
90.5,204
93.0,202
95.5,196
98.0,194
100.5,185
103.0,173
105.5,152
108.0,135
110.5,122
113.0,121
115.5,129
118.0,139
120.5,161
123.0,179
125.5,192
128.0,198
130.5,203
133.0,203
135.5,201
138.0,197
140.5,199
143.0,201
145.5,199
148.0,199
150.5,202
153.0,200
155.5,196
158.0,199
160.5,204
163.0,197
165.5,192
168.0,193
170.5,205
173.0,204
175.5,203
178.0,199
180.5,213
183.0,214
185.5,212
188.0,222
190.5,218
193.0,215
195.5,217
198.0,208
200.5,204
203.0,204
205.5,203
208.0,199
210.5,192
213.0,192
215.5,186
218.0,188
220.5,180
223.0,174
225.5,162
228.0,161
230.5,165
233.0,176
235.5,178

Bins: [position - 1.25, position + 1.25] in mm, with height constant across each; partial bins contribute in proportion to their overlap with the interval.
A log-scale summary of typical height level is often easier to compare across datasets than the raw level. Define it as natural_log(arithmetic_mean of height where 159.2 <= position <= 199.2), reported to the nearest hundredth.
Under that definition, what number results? 5.33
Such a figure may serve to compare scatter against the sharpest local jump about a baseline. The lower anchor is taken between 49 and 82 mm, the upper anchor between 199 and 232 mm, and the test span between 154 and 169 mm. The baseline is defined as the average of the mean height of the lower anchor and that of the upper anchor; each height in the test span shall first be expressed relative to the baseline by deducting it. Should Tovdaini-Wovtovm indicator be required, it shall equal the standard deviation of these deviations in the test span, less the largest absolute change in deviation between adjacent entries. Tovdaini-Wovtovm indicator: -3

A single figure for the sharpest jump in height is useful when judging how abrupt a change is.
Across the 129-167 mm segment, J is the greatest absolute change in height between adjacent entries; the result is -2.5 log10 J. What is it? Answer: -2.11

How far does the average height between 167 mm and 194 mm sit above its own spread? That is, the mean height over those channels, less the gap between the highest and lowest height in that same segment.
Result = 180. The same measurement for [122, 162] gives 173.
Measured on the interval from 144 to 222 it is 160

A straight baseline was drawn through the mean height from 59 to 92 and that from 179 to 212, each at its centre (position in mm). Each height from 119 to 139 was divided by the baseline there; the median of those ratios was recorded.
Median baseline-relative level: 0.966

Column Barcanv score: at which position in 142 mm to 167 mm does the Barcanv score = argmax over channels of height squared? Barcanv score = 160.5 mm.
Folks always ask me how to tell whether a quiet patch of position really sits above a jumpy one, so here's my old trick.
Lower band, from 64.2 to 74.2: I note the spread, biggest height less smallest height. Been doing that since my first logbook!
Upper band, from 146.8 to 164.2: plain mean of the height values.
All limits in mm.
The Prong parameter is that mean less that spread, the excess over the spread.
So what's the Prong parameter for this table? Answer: 192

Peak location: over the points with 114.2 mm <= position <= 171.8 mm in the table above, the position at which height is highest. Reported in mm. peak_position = 170.5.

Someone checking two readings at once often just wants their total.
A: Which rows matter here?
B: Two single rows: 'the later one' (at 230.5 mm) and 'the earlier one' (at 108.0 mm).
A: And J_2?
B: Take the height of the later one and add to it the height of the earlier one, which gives 300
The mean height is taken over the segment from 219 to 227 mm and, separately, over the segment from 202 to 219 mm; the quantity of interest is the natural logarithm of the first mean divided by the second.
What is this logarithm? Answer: -0.12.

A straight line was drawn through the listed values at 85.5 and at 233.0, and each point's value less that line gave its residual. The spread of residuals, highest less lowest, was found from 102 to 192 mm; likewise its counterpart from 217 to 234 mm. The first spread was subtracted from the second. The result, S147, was -91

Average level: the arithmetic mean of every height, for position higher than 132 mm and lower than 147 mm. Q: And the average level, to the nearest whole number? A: 200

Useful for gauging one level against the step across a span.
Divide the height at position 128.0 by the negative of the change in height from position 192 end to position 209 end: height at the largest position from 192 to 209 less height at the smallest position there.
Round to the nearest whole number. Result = 12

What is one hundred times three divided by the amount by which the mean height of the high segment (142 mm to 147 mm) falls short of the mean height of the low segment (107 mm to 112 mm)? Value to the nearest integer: -4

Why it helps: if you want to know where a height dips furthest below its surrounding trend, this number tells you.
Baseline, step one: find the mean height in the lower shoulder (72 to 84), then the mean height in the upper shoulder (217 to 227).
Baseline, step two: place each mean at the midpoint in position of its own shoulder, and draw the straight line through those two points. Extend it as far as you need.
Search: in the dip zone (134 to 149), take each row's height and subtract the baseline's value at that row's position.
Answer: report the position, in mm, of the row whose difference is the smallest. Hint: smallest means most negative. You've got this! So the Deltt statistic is 138.0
